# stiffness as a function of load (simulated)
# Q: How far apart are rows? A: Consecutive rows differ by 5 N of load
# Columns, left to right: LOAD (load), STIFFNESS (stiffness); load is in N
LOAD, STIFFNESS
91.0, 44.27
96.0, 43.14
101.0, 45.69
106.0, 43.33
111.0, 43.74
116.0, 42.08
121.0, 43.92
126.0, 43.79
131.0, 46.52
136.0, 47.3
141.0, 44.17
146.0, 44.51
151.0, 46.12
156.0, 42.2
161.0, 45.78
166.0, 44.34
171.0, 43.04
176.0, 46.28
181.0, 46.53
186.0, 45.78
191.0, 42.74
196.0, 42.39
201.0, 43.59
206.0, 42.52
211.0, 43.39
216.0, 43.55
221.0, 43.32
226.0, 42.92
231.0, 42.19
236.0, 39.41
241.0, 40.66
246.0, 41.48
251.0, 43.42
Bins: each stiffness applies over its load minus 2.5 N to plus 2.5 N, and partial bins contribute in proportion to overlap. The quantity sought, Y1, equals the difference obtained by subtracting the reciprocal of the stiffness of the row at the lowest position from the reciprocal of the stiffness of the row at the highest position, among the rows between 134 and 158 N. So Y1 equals 0.0026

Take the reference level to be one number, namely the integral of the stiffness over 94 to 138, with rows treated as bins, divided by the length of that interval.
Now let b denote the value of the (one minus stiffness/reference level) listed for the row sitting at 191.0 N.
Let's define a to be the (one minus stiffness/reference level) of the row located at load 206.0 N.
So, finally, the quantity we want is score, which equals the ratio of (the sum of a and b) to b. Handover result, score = 2.1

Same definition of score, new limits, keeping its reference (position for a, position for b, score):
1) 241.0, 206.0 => 3.0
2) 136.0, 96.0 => -1.4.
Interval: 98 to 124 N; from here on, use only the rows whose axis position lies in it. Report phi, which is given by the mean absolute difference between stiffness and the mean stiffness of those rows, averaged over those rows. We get 0.84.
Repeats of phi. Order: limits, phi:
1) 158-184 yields 1.20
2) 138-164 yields 1.12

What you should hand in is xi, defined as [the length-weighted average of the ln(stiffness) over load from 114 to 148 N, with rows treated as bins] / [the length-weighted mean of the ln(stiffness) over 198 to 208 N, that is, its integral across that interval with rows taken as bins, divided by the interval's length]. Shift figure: 1.01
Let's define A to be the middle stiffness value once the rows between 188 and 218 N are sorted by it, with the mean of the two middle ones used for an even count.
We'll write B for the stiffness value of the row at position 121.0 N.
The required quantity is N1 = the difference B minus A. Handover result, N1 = 0.9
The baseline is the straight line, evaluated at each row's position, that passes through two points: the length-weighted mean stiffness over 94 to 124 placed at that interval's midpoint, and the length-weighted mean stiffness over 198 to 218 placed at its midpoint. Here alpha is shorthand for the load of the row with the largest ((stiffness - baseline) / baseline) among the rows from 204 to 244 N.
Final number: 216.0 N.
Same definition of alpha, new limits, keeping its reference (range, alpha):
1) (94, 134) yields 131.0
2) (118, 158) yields 136.0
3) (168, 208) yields 181.0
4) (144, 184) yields 181.0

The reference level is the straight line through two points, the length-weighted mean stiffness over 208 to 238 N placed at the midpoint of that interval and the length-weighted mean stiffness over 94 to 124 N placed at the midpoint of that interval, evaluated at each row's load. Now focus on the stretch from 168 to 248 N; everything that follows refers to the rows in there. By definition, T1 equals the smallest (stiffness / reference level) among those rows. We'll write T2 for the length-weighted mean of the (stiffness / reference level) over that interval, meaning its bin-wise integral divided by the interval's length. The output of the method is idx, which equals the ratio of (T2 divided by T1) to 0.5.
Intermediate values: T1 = 0.93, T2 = 1.01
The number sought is 2.17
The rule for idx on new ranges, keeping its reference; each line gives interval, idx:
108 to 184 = 2.14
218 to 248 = 2.11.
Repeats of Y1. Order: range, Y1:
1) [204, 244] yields 0.0011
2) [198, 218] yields 0.0000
